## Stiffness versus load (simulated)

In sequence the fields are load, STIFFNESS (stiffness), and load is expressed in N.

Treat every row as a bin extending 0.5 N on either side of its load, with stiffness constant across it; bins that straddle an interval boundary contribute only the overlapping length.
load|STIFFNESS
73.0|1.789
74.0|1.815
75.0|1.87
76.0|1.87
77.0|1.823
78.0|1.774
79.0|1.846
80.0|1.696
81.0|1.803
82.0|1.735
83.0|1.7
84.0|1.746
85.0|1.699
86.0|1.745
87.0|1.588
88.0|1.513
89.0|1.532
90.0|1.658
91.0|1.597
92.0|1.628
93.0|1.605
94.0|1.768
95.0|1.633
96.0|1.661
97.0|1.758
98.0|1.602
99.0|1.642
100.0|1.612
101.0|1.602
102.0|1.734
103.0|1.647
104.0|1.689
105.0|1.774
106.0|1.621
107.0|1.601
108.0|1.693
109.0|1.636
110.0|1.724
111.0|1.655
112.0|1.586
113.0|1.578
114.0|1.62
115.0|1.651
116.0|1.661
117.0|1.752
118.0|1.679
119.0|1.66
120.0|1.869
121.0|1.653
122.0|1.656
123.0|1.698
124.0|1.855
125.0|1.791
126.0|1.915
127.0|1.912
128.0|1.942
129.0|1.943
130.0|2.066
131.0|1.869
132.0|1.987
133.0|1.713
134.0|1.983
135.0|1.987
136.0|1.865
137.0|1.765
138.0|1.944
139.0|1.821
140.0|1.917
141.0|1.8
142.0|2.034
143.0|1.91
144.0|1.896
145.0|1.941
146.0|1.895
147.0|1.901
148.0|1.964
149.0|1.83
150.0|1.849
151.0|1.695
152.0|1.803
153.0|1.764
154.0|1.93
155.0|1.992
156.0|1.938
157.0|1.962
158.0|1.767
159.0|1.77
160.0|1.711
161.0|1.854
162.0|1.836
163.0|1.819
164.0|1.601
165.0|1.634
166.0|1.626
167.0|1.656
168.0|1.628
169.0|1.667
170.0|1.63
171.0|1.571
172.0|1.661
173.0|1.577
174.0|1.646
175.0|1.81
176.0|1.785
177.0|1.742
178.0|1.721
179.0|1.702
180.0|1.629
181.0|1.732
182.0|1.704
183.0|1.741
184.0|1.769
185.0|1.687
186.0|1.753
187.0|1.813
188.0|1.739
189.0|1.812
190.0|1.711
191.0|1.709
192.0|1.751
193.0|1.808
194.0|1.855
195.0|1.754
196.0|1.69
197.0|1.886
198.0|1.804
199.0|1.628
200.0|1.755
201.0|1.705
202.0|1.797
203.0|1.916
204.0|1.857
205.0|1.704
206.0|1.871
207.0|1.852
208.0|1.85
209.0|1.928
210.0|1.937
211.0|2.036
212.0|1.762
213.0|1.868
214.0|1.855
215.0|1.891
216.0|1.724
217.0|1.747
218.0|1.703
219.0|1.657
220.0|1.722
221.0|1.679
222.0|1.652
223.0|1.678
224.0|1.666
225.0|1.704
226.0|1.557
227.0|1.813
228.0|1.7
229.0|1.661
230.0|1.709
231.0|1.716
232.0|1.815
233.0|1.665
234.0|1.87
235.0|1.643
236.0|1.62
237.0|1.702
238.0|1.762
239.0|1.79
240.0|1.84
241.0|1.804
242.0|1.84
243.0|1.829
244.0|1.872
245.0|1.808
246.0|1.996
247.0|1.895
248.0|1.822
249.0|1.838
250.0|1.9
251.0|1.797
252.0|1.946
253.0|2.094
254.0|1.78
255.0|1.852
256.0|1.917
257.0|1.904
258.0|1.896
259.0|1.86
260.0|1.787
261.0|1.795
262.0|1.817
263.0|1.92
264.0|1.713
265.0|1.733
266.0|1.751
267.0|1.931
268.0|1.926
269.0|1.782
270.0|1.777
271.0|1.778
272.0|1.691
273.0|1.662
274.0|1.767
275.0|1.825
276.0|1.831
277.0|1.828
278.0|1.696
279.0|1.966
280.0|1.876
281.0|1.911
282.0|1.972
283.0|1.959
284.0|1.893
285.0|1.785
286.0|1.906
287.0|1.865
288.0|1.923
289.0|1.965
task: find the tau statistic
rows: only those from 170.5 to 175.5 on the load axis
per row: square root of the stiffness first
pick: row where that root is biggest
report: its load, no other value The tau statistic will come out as 175.0 N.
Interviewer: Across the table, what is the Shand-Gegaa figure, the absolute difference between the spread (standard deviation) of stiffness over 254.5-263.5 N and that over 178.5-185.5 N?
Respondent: 0.007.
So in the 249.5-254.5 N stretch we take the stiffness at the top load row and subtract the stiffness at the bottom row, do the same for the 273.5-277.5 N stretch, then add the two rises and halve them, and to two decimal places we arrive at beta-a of -0.03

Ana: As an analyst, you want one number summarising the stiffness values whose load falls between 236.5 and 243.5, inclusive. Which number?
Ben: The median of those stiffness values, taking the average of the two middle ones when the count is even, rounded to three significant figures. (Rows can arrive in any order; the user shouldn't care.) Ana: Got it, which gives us 1.80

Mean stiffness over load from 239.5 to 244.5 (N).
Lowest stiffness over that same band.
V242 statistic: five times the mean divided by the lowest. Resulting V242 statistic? 5.09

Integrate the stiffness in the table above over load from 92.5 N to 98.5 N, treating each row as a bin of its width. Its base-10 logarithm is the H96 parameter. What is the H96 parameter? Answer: 1.00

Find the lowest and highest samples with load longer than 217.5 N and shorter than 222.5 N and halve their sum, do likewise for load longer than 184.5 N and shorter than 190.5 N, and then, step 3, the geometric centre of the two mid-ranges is 1.72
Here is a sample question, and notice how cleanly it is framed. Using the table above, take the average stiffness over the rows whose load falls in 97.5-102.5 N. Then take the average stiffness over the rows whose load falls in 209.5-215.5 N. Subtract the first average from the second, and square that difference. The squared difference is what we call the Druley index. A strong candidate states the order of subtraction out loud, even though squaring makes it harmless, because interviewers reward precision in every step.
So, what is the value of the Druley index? 0.064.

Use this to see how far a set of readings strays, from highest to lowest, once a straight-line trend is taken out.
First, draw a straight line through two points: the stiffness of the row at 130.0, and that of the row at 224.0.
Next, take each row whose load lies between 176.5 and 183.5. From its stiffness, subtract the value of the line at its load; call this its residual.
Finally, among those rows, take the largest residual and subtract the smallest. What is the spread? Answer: 0.12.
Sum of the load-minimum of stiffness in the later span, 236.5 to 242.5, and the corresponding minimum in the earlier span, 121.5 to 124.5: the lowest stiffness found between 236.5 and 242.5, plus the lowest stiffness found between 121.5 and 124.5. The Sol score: 3.36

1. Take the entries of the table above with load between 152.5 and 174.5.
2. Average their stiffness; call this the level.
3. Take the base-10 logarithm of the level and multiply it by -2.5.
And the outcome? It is -0.600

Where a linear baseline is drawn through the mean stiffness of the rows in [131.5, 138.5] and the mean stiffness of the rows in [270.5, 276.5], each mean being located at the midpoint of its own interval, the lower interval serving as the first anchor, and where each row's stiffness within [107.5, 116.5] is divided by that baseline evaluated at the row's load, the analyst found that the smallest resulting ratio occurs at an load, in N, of 113.0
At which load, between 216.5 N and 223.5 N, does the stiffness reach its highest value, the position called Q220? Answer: 217.0 N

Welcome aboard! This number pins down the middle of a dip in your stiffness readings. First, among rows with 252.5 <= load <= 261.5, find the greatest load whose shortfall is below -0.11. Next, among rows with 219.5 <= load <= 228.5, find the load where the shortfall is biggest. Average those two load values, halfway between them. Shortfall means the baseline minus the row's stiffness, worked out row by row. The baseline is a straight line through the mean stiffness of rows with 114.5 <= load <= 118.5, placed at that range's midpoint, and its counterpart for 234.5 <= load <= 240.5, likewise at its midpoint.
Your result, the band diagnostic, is 242.5 N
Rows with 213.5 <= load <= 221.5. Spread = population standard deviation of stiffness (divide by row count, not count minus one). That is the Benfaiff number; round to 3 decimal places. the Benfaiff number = 0.078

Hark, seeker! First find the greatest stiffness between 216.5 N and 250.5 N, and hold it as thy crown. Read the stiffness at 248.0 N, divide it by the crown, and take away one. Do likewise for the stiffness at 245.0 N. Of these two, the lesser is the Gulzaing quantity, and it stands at -0.094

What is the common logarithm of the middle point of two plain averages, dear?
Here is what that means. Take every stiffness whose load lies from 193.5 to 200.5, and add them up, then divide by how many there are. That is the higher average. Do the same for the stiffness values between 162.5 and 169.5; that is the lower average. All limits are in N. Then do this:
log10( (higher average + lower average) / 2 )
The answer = 0.234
